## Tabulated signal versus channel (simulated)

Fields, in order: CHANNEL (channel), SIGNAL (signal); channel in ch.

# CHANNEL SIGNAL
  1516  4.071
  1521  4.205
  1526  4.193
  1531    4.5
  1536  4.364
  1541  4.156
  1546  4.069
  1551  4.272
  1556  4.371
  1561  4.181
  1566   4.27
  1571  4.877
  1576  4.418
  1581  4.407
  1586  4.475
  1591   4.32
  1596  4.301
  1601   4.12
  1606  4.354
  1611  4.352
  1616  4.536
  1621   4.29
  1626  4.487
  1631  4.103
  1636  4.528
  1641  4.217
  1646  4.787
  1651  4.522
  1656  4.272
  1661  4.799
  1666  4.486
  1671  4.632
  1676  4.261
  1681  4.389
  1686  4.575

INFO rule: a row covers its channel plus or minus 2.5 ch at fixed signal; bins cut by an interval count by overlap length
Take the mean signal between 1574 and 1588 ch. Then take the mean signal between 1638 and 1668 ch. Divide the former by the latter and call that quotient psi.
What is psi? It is 0.98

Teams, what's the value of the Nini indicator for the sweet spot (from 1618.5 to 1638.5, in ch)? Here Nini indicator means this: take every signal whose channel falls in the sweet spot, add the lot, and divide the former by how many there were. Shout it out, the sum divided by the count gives 4.35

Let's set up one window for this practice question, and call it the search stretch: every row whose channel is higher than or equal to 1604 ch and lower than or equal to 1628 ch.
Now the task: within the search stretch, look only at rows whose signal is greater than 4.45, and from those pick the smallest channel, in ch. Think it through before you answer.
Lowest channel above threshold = 1616 ch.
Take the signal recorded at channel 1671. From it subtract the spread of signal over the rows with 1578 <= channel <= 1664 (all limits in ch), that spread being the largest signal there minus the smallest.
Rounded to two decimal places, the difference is 3.94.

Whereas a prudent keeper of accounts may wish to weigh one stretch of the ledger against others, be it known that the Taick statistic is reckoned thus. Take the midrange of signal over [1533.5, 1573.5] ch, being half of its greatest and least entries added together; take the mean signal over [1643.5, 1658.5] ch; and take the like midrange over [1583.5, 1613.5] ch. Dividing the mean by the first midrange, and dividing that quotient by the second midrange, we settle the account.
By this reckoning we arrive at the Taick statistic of 0.236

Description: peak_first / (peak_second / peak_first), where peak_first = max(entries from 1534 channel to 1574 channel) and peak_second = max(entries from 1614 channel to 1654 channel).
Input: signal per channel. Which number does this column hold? 4.97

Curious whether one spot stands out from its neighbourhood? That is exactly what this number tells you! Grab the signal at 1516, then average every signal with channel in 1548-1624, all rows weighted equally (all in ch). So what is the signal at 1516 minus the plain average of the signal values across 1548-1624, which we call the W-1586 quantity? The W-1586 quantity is -0.30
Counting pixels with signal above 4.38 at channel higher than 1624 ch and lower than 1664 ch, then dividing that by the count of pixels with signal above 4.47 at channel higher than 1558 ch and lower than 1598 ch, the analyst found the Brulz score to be 2.5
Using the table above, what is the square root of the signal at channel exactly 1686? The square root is 2.14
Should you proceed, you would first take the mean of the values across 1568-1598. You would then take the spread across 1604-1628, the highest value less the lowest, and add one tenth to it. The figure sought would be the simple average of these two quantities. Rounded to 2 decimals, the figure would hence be 2.41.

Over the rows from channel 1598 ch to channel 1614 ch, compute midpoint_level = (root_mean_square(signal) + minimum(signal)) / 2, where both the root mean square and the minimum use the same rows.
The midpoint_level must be 4.20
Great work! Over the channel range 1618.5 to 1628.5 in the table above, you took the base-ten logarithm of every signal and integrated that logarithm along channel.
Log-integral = 6.42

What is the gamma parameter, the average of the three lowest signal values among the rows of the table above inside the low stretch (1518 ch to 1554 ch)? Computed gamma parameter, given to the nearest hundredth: 4.14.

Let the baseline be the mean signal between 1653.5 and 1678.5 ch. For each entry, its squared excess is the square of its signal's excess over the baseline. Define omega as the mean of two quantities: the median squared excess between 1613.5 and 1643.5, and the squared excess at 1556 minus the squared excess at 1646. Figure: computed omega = -0.03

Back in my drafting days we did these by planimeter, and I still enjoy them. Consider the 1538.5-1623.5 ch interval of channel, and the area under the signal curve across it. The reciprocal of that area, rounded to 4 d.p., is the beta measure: 0.0027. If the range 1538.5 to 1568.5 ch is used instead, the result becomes 0.0079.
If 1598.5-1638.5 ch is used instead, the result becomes 0.0058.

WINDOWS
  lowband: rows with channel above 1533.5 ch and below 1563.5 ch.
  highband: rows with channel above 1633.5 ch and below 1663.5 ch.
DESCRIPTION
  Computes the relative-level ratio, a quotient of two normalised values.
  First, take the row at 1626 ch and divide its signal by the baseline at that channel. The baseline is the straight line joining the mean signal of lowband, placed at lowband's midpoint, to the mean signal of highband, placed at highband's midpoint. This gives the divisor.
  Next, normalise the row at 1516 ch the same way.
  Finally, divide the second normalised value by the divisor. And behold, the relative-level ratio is 0.98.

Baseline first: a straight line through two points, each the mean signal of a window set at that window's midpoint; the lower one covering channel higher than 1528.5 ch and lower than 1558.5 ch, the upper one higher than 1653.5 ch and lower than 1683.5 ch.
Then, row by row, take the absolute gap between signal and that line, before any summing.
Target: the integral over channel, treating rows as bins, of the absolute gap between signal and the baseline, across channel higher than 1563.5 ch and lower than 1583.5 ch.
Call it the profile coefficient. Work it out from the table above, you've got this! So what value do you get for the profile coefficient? 3.7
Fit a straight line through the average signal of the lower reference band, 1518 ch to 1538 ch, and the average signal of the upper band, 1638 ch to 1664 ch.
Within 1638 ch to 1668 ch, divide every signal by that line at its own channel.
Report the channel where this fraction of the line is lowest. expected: 1641 ch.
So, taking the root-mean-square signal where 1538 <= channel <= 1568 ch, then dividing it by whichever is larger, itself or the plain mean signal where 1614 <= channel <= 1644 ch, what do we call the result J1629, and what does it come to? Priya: 0.97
